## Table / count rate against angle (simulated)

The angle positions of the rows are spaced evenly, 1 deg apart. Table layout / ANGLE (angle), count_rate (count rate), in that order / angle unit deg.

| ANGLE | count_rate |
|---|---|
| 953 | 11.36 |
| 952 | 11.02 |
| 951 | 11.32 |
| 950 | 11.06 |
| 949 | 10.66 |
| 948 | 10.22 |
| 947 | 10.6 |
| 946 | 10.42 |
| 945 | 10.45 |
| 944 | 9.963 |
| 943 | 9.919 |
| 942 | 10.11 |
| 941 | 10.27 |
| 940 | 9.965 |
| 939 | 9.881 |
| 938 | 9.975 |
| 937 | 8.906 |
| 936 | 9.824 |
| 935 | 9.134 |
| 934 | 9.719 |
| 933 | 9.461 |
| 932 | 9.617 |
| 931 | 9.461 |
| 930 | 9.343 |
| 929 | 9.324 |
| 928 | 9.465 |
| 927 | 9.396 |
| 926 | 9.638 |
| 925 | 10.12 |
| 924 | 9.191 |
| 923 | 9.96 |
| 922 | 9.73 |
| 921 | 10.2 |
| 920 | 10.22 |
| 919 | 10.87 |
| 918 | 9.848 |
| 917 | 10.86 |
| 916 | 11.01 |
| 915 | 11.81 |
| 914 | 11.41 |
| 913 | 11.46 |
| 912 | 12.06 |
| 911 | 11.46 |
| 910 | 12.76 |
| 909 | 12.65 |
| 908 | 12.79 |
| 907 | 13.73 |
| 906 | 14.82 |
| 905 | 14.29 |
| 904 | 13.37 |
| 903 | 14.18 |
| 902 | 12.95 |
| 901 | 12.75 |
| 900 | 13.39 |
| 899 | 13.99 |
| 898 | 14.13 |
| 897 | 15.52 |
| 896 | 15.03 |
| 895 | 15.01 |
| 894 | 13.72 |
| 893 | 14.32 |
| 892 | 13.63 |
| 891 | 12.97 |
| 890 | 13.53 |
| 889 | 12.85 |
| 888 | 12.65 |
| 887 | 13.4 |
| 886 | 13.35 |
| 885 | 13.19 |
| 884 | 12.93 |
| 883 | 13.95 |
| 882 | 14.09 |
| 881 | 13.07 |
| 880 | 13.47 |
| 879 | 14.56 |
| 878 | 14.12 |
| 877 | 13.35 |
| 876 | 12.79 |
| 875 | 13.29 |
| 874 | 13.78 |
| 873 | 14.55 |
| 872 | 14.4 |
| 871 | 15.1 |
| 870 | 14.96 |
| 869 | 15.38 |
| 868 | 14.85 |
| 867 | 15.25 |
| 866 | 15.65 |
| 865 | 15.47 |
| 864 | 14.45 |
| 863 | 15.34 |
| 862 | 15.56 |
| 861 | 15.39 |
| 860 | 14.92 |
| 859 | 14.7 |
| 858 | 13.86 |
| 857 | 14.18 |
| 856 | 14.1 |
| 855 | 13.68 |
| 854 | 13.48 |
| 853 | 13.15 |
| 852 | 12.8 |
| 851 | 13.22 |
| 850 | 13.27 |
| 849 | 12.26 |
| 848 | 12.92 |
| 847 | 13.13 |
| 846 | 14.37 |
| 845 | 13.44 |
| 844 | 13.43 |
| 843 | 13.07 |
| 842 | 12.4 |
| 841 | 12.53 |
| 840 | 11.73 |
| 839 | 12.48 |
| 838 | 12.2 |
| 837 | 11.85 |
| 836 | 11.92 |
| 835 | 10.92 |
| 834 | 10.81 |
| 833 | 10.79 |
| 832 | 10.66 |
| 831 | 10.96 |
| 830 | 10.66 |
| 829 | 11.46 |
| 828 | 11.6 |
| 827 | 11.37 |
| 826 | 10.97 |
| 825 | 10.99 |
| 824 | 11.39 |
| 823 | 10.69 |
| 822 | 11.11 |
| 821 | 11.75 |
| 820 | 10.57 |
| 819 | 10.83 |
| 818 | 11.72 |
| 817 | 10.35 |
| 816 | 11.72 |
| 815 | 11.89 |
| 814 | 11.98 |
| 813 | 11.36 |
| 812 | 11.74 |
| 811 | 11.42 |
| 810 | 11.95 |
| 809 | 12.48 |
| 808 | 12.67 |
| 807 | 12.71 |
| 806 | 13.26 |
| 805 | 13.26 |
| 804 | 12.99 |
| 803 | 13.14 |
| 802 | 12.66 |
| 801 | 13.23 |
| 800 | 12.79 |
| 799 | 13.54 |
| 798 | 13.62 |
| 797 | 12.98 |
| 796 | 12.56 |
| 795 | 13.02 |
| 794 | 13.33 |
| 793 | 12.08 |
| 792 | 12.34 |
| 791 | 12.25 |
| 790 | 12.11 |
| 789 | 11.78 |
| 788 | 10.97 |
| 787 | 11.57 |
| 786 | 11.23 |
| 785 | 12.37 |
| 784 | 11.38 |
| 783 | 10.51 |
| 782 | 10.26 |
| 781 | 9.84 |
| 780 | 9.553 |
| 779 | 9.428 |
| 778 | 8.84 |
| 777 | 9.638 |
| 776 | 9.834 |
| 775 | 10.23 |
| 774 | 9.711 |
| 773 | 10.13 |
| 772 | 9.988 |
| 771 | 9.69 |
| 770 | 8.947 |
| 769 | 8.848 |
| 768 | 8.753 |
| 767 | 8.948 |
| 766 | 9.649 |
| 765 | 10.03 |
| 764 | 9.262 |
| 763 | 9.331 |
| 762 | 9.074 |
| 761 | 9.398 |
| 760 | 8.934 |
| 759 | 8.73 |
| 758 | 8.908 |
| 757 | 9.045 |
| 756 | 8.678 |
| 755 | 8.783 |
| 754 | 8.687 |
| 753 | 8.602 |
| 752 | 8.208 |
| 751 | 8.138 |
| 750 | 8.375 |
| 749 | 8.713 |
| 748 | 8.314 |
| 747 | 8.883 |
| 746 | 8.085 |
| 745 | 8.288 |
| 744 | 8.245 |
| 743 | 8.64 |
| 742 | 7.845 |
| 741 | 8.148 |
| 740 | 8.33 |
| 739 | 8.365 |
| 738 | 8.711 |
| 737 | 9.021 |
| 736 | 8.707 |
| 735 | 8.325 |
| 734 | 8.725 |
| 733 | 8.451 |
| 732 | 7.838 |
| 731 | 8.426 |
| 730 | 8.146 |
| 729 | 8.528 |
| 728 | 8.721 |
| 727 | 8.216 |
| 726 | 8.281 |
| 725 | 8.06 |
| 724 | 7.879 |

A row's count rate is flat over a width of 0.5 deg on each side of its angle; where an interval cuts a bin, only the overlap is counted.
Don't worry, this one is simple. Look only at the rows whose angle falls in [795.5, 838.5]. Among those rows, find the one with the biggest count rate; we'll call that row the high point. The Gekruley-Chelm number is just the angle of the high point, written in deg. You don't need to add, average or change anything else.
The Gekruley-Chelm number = 798 deg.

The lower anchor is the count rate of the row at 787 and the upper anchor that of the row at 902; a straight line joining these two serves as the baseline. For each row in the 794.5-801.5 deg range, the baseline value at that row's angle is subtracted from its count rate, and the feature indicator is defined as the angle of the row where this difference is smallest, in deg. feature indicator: 796 deg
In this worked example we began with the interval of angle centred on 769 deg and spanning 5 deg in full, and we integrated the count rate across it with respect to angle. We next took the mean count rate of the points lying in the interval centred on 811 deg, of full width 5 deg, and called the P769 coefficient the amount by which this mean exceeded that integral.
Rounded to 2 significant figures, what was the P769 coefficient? -33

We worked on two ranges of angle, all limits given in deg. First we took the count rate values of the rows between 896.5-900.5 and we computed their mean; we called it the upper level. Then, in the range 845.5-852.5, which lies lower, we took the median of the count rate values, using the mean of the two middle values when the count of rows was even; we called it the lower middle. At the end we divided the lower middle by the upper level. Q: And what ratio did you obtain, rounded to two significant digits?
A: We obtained 0.92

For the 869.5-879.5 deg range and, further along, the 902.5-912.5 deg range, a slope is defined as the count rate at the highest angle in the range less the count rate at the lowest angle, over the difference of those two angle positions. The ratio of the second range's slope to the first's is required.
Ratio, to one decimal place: 5.3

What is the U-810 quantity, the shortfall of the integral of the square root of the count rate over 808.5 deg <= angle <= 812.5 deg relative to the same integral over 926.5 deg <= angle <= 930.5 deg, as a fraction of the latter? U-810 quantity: -0.13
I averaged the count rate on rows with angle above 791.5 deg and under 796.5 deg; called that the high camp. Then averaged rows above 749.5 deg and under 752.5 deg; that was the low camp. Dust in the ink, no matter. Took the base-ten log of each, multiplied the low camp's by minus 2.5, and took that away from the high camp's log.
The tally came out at 3.39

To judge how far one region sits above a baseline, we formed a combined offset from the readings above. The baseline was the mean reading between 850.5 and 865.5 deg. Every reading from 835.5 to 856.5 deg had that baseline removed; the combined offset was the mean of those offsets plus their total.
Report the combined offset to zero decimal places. -30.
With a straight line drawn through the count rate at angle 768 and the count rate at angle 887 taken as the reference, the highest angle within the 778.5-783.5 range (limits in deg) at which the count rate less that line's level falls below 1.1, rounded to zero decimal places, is 782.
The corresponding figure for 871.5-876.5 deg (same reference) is 876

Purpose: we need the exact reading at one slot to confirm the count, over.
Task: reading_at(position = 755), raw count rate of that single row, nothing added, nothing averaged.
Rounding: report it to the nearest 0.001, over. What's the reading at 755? 8.783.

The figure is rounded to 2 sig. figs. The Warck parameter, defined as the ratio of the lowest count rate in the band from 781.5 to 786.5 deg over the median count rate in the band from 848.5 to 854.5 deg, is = 0.78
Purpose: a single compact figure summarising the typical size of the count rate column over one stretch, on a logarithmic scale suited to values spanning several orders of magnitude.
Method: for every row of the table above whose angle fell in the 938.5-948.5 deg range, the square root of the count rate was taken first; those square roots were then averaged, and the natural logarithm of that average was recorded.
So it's 1.16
